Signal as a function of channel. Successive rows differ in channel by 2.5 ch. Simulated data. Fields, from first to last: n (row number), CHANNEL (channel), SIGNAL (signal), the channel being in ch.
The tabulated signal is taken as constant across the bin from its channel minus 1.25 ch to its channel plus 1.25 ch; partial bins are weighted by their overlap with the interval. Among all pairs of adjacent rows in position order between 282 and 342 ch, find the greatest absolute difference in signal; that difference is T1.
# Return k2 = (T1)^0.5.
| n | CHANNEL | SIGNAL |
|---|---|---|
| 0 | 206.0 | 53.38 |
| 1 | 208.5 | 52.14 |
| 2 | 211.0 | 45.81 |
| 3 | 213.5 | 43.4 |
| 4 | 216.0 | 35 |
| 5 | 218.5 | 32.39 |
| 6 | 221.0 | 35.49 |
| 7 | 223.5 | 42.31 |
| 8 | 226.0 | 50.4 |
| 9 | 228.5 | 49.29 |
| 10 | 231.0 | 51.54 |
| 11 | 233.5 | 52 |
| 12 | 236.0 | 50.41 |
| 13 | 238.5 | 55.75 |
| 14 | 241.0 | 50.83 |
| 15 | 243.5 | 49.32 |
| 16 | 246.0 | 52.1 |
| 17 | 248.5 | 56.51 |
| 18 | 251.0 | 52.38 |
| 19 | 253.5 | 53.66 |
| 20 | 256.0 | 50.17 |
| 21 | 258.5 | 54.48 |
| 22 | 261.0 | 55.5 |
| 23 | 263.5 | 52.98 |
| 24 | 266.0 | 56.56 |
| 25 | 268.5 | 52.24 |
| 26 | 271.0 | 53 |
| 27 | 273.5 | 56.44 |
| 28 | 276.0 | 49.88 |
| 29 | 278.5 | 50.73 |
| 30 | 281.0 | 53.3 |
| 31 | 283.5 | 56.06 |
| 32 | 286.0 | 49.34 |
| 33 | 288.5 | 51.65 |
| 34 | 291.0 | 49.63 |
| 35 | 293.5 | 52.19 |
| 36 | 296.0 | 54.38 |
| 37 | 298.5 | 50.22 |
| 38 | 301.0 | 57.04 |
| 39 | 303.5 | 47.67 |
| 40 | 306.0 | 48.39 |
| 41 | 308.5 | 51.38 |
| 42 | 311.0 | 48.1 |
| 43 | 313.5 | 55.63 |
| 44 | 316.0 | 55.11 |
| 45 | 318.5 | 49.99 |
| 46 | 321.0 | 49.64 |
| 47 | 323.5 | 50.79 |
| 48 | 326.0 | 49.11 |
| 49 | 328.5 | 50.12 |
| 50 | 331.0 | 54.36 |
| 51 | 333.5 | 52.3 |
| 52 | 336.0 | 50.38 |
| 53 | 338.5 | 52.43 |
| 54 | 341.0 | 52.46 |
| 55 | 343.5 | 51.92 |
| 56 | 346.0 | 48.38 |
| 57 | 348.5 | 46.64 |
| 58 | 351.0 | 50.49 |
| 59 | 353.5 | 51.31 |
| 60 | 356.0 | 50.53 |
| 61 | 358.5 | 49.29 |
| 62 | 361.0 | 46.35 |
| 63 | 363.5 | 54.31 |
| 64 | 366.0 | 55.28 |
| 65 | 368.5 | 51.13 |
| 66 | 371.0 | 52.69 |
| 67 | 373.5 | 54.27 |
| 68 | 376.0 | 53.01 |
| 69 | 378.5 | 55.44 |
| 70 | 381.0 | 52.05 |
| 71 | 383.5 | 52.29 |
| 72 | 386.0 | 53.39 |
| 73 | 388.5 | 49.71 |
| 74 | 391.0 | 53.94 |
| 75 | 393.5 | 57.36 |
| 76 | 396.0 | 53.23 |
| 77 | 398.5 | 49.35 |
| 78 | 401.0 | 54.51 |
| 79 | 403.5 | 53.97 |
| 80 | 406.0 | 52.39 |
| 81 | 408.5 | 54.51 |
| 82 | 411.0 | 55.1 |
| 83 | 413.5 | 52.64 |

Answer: 3.1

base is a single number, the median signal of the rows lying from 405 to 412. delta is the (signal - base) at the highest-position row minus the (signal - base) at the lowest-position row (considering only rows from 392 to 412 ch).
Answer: -2.3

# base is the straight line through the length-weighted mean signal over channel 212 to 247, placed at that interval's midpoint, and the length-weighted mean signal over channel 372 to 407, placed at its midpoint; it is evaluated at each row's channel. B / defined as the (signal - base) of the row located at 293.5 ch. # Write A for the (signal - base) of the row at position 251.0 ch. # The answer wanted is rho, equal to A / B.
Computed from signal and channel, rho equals 1.7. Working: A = 5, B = 3.1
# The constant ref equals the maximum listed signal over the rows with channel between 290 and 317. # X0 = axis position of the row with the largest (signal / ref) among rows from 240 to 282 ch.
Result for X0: 266.0 ch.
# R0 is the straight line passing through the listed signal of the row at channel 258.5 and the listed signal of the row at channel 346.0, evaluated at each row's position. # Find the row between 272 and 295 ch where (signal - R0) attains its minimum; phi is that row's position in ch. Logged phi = 276.0 ch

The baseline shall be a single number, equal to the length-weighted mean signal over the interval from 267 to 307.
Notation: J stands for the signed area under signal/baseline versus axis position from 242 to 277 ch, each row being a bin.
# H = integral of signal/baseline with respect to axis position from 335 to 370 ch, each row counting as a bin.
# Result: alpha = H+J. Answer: 69.9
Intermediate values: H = 34.1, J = 35.8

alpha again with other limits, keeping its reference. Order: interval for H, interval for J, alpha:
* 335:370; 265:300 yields 69.5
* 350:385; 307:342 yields 69.6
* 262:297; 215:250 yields 67.4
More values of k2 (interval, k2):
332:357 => 2.0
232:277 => 2.6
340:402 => 2.8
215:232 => 2.8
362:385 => 2.0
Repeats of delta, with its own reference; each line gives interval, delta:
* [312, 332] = -1.3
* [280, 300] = -3.1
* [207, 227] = -1.7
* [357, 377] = 3.7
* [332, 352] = -1.8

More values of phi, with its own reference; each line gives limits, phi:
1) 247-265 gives 256.0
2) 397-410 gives 398.5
